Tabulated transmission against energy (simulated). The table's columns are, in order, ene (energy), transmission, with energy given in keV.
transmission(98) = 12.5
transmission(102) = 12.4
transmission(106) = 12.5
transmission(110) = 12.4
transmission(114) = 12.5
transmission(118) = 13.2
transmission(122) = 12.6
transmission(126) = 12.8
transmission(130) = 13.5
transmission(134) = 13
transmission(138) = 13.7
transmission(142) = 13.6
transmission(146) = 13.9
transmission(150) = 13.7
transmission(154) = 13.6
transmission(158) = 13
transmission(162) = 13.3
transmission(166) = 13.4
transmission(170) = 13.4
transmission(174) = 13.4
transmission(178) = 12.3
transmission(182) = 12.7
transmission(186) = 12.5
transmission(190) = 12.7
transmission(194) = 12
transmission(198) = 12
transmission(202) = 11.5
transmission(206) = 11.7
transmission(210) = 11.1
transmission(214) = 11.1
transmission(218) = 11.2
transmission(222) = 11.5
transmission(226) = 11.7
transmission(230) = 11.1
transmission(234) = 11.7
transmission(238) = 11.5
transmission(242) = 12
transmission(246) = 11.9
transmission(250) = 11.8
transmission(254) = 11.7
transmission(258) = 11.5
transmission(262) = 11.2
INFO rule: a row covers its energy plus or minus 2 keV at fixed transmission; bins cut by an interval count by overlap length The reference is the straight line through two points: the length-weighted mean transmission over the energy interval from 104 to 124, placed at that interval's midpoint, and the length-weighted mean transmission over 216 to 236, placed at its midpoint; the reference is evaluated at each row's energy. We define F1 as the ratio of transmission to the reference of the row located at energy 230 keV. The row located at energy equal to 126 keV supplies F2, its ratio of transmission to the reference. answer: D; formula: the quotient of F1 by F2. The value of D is 0.95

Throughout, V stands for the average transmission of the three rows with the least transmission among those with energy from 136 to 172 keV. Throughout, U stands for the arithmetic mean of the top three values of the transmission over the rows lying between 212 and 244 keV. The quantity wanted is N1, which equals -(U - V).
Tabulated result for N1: 1.4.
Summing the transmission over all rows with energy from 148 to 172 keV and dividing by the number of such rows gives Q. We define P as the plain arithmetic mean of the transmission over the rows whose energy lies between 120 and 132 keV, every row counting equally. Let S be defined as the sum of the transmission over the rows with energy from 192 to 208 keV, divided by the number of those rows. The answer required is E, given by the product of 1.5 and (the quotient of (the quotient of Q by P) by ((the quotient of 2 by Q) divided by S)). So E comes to 123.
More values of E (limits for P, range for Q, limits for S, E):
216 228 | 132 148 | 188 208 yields 144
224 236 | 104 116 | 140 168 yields 137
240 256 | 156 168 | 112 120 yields 142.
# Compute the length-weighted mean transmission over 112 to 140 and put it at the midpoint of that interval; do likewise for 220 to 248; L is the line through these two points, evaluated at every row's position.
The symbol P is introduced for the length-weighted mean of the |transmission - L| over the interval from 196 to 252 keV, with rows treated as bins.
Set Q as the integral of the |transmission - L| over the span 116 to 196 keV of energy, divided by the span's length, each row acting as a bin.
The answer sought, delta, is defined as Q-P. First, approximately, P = 0.40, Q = 0.56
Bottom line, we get 0.16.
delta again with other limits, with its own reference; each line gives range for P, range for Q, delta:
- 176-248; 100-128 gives 0.22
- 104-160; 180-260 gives -0.25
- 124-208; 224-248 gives -0.27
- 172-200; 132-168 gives 0.39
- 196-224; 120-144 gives -0.02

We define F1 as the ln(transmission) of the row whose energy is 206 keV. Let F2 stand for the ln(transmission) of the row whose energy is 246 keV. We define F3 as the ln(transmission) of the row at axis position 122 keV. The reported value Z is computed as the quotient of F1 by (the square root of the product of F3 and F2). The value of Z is 0.98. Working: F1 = 2.46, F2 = 2.48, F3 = 2.53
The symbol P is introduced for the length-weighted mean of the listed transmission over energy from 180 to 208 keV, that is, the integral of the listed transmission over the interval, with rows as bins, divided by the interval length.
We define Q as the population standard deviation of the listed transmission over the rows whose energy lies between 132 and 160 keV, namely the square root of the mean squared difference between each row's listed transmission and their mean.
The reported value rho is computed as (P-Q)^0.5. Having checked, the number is 3.44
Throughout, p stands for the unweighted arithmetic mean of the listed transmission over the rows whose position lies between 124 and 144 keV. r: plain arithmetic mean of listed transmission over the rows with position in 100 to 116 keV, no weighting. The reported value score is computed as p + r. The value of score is 25.8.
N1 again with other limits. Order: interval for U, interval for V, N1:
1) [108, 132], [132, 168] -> -0.1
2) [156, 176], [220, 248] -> -2.0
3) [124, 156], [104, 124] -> -1.3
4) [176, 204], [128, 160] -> 0.5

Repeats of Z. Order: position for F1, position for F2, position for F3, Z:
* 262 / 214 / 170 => 0.97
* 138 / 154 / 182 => 1.02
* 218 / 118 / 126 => 0.94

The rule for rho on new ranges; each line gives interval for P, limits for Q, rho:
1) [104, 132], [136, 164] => 3.54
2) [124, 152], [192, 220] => 3.62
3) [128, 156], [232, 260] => 3.66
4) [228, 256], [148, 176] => 3.39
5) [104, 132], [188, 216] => 3.50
